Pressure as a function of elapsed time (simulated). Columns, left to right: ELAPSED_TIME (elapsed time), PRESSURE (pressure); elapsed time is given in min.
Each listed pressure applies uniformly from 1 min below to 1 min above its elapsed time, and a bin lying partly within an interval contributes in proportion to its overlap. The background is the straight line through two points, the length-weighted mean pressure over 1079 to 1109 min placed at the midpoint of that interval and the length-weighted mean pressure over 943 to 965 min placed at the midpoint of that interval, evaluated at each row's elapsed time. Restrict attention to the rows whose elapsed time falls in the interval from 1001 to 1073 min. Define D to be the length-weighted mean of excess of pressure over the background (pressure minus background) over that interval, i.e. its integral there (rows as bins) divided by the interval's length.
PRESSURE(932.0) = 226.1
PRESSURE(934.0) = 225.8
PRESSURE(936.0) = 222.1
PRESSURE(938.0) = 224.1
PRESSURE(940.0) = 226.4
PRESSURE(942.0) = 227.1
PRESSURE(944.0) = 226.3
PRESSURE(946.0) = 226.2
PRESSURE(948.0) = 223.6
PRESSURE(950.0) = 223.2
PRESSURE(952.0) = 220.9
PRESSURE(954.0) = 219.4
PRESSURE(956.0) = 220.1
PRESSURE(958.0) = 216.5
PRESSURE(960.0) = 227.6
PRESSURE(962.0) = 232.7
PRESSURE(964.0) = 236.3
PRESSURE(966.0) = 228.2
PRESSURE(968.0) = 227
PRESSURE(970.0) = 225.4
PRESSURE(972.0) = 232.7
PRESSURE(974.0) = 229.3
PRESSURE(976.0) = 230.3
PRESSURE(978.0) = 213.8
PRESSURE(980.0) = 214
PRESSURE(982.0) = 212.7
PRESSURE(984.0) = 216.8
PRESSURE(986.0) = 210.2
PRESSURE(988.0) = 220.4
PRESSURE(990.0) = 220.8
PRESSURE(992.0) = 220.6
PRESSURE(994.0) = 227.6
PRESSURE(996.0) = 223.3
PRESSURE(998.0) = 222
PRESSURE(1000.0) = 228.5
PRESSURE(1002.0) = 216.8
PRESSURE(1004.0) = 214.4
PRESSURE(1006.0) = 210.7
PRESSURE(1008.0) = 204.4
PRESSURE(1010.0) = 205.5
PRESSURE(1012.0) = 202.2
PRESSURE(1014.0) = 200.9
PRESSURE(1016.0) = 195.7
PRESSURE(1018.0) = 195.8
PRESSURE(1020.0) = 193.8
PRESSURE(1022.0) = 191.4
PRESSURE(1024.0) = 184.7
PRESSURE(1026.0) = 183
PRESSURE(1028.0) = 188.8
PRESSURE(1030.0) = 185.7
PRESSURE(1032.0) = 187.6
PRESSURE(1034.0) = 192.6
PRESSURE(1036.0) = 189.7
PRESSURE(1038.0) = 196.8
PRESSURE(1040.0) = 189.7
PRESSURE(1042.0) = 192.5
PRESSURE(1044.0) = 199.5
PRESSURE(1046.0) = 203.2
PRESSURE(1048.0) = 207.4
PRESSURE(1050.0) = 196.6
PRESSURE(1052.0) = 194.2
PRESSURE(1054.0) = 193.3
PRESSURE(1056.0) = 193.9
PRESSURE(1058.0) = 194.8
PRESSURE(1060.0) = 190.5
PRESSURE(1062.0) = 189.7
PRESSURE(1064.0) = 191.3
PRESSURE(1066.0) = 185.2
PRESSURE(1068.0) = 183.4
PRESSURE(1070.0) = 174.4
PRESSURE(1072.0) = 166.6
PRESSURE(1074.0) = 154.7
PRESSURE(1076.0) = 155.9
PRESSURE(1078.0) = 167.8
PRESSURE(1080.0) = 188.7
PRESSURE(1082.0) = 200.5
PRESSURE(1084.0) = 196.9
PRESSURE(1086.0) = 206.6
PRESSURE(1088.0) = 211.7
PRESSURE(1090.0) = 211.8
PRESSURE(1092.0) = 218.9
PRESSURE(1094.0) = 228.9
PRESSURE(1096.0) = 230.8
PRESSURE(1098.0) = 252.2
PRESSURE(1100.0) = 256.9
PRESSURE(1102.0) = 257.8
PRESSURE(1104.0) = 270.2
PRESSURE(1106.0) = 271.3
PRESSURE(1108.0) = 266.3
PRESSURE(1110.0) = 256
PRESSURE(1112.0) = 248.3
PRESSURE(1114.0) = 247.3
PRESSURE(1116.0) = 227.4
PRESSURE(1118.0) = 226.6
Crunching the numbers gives -35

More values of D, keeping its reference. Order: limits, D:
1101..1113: 30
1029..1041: -38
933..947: 1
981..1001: -6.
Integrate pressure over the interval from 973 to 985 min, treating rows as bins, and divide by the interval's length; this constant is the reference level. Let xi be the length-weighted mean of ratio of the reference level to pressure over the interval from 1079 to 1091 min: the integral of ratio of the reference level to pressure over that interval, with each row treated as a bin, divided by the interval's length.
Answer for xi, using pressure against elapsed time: 1.08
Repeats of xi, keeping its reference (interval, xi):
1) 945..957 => 0.99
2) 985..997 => 1.00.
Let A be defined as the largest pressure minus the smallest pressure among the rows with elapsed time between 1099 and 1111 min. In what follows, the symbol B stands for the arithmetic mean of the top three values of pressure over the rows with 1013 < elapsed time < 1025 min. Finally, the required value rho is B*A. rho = 3021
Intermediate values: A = 15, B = 197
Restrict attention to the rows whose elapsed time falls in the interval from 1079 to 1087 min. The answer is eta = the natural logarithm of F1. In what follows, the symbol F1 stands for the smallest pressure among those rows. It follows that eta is 5.24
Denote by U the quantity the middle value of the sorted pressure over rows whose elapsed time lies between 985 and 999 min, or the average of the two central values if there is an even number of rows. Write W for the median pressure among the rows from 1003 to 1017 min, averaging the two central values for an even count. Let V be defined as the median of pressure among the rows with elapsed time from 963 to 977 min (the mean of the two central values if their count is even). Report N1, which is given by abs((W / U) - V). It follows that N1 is 228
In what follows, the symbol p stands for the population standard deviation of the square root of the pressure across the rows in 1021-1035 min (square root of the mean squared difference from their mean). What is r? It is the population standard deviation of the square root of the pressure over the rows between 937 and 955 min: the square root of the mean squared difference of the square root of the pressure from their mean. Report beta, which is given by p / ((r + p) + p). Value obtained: 0.37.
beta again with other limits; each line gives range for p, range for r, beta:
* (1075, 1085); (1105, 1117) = 0.37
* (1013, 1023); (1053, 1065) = 0.38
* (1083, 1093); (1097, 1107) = 0.34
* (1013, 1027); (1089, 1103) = 0.22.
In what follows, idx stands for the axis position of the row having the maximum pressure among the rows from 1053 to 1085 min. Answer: 1082.0 min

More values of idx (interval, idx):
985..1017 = 1000.0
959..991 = 964.0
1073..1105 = 1104.0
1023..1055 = 1048.0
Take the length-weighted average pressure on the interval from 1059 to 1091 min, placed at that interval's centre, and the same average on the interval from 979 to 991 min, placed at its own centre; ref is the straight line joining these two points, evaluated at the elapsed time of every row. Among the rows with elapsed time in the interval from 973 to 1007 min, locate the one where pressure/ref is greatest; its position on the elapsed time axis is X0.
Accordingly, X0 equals 1000.0 min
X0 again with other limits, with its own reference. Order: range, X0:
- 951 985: 964.0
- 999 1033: 1000.0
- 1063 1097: 1096.0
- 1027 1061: 1048.0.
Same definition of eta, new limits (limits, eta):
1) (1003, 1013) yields 5.31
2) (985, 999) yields 5.35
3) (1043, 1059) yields 5.26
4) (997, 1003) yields 5.38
